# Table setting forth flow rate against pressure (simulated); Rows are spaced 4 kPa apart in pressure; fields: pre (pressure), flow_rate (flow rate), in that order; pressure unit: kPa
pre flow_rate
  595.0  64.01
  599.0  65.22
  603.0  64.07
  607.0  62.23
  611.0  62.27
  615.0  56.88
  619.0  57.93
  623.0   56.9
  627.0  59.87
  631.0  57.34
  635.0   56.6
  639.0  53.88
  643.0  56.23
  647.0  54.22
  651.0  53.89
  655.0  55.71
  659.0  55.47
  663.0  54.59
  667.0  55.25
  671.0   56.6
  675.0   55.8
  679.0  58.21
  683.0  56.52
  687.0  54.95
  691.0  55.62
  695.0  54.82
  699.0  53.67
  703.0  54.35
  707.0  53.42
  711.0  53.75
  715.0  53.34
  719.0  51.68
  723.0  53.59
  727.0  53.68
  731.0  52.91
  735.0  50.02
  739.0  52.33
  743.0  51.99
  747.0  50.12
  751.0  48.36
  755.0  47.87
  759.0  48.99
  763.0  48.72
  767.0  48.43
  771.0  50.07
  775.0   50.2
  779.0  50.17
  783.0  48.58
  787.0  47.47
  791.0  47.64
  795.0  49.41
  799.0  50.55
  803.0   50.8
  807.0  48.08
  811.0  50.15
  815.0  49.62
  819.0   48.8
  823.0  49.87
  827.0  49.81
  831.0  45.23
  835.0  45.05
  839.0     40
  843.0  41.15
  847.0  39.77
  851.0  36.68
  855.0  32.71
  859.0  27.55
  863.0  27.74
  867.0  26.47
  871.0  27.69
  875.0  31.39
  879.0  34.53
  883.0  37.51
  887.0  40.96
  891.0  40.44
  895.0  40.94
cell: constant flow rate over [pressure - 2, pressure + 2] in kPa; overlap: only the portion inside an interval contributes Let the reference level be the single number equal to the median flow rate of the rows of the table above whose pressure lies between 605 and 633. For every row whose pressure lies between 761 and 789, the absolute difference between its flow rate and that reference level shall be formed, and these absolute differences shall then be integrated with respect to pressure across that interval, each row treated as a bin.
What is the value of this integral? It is 247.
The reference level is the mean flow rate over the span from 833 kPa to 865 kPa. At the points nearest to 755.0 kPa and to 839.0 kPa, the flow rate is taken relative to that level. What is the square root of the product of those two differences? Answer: 7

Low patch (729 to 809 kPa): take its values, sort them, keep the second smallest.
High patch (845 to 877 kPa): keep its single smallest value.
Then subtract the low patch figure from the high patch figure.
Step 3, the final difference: -21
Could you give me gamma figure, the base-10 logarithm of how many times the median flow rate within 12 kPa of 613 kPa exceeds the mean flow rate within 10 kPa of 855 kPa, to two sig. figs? 0.26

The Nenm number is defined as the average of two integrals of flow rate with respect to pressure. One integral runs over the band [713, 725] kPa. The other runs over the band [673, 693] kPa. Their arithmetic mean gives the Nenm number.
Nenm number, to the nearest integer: 879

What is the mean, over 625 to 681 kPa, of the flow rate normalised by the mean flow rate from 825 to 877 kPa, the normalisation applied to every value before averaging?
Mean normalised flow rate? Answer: 1.54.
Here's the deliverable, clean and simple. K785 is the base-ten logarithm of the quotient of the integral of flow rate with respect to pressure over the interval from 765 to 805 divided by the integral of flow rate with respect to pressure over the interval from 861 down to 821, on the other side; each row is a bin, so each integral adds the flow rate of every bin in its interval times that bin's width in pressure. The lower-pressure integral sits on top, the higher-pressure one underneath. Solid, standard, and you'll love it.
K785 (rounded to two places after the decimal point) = 0.08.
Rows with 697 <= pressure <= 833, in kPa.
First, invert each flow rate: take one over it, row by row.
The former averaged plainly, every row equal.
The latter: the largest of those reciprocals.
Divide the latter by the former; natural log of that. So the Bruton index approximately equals 0.11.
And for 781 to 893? 0.41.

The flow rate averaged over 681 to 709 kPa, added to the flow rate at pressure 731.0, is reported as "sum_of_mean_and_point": 108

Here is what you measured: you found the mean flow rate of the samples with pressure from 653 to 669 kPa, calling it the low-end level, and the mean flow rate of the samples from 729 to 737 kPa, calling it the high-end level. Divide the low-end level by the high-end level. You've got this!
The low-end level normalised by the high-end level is 1.1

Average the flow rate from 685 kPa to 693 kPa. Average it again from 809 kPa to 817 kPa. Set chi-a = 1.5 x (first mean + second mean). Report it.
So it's 158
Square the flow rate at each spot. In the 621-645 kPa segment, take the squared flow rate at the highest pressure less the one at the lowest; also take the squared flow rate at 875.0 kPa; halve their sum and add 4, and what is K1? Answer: 459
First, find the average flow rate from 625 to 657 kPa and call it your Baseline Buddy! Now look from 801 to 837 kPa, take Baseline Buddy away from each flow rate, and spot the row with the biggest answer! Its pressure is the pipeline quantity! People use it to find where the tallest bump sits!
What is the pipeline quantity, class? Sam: 803.0 kPa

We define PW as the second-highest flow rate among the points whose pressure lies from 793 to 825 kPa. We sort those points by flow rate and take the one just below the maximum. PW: 50.55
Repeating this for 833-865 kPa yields 41.15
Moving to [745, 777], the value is 50.12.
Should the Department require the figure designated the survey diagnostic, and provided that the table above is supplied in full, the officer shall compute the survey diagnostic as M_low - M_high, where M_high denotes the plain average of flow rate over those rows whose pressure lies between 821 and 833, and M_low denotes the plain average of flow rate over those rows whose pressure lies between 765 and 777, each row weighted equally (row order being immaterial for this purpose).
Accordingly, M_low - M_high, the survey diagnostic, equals 1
